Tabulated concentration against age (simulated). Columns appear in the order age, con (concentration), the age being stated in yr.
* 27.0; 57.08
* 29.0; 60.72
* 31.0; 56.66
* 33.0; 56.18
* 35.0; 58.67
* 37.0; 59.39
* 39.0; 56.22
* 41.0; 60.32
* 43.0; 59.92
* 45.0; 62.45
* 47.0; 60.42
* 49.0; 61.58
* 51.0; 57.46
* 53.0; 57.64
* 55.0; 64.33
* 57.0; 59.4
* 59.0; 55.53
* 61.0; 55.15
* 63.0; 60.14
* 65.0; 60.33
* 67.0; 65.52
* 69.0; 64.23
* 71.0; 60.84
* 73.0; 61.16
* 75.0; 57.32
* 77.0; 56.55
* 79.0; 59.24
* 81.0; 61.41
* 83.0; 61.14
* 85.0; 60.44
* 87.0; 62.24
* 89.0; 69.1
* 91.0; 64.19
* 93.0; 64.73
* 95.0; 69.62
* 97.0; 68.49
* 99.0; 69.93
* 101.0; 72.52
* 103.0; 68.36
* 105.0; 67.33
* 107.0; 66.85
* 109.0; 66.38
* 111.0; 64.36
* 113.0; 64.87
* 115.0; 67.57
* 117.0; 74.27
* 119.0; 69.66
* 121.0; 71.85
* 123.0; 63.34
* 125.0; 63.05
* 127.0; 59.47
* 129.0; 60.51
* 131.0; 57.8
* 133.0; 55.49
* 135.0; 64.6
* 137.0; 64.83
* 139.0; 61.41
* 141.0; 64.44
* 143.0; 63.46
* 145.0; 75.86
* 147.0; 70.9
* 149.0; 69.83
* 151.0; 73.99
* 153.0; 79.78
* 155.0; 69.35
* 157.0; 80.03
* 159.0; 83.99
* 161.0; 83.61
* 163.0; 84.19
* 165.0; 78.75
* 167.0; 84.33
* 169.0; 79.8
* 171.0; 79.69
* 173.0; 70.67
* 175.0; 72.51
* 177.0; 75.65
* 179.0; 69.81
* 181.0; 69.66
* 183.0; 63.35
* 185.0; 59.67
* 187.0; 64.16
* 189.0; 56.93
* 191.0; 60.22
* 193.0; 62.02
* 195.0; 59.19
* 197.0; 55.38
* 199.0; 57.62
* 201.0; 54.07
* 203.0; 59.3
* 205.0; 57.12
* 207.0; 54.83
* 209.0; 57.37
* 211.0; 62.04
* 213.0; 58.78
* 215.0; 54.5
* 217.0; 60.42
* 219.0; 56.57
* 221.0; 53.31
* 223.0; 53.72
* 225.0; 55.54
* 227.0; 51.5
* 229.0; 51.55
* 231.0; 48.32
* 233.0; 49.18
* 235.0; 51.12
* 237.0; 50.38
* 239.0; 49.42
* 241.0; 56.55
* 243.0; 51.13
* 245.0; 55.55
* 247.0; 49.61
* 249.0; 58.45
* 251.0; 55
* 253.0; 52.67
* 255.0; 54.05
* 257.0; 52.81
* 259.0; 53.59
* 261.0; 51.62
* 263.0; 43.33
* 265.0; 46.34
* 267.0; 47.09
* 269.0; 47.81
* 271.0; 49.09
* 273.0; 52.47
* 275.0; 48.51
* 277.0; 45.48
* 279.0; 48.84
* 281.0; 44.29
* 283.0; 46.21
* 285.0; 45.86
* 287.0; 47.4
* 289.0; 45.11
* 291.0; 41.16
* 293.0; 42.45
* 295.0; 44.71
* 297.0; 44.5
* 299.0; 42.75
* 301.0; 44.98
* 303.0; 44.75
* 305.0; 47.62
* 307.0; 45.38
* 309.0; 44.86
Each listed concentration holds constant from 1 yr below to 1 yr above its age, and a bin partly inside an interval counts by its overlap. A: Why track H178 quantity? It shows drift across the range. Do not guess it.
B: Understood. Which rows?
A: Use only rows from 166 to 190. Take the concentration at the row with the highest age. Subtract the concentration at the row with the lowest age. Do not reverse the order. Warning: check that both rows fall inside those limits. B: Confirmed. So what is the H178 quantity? -27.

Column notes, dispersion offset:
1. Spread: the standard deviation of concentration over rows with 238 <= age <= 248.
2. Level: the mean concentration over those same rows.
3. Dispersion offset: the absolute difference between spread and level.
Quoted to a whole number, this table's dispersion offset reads 49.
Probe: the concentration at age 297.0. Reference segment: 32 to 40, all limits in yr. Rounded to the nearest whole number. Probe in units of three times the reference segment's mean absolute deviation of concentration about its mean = 10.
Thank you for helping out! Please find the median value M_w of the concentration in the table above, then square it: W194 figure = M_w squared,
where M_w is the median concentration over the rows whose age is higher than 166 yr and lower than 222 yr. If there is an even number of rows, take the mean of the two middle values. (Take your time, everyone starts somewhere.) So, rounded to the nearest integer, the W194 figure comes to 3593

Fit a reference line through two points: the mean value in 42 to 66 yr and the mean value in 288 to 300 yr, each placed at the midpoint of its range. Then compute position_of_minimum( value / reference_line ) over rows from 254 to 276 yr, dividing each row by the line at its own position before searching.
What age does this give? 263.0 yr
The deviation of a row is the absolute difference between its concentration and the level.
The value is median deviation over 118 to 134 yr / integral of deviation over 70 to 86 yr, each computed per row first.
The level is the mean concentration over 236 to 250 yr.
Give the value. 0.081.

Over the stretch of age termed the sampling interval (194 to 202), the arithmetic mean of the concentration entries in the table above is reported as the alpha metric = 57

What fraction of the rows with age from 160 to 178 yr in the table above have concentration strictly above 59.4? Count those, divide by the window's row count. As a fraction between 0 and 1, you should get 1.00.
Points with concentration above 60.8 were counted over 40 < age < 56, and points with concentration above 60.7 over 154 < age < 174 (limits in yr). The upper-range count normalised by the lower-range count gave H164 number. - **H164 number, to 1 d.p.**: 3.3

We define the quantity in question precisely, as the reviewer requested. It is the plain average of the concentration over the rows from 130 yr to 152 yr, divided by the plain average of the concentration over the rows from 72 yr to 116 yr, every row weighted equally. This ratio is 1.02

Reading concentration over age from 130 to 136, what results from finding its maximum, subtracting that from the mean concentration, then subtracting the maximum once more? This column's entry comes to -70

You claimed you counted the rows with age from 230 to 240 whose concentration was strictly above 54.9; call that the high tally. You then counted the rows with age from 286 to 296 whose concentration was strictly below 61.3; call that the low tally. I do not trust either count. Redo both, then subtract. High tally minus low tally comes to -5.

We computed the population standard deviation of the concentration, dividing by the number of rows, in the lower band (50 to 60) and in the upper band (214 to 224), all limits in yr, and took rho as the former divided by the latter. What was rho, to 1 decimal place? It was 1.1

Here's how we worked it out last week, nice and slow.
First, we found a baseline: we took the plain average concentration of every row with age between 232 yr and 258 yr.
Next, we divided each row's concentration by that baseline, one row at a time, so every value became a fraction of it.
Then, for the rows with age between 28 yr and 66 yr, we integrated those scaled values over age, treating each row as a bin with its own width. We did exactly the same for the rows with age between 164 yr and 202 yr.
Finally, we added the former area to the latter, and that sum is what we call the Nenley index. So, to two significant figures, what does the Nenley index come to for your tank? 91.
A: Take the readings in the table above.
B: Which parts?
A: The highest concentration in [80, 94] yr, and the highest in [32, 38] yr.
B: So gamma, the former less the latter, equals 10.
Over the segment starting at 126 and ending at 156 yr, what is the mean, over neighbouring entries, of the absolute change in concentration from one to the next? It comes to 4.4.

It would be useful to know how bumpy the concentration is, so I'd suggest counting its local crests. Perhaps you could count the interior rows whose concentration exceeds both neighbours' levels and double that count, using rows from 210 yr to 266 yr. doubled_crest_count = 18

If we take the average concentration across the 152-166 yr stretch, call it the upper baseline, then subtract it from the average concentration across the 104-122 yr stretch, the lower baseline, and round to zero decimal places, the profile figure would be -12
